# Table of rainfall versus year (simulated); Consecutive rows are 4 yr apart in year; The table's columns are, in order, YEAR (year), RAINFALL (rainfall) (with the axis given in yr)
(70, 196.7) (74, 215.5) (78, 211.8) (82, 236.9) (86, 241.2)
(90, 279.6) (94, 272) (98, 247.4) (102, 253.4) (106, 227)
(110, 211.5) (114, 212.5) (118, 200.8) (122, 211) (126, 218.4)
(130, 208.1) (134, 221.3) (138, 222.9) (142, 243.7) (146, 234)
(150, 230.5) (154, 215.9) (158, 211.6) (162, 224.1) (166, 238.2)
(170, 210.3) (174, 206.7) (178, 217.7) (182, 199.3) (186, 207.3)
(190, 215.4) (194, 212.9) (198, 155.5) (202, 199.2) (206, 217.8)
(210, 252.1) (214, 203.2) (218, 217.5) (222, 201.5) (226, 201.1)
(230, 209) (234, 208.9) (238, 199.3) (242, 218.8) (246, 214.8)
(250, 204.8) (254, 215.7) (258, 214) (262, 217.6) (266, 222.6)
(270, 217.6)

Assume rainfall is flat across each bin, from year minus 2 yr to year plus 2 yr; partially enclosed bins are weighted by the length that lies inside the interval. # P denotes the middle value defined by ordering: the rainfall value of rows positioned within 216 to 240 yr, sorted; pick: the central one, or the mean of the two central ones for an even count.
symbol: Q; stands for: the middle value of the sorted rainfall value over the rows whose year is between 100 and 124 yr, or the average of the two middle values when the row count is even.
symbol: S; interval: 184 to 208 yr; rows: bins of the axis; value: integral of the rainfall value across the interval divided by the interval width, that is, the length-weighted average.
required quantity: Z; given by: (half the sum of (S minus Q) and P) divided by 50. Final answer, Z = 1.95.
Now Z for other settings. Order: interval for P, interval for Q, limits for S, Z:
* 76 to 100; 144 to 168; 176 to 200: 2.18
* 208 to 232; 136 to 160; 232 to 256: 1.90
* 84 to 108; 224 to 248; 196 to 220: 2.49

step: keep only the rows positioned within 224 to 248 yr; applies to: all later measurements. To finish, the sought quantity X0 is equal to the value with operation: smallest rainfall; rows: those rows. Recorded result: 199.3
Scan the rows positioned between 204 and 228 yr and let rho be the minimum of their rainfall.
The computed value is 201.1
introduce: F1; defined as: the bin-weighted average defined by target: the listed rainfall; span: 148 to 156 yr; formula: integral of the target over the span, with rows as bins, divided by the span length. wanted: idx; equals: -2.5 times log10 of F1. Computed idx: -5.87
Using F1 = 223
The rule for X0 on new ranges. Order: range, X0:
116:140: 200.8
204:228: 201.1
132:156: 215.9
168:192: 199.3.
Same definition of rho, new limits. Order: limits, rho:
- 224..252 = 199.3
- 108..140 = 200.8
